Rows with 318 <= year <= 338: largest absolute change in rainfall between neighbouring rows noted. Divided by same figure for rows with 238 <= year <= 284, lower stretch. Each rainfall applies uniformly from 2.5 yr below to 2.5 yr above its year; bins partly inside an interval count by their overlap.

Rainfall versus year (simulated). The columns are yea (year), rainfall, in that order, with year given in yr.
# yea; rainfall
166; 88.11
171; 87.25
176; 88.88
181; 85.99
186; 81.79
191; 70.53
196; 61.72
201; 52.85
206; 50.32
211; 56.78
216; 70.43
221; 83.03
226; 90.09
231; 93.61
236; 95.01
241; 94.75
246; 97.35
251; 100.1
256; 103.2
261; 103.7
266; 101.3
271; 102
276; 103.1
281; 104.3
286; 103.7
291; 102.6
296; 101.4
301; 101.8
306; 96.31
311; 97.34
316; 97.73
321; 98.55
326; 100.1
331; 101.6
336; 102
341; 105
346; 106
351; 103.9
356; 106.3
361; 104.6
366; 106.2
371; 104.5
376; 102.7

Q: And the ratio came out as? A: 0.5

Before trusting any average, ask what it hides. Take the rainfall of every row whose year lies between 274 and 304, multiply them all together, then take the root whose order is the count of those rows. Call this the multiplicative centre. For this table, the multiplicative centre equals 103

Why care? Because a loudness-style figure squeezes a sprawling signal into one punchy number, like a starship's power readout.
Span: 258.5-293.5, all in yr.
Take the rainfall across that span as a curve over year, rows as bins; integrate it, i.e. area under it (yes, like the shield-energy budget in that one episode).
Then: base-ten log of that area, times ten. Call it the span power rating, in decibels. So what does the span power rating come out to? 36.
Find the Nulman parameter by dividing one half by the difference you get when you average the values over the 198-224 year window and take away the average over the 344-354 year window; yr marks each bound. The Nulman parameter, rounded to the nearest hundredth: -0.01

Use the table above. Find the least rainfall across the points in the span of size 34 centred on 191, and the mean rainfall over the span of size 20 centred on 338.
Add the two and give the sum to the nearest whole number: 154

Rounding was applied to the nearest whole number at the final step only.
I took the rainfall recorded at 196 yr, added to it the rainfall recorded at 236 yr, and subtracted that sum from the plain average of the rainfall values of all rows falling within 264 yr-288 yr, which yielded -54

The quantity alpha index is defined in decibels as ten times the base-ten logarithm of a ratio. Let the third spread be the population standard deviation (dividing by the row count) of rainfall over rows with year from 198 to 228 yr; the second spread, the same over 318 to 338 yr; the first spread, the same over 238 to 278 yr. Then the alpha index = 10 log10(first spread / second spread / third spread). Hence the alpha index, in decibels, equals -8.4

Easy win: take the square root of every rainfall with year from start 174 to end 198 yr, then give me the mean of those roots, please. 8.8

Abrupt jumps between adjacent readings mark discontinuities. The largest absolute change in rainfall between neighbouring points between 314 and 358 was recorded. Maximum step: 3.0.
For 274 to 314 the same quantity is 5.5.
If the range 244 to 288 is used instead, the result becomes 3.1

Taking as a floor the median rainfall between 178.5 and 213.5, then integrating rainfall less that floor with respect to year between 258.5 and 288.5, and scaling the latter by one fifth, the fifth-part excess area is 248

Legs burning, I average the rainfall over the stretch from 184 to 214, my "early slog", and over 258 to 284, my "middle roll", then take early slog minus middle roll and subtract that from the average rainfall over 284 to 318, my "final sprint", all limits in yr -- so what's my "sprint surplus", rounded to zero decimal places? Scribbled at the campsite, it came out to 141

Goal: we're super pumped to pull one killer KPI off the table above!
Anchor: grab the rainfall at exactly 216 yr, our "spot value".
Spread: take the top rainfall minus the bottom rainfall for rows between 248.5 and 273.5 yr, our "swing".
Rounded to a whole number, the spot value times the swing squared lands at 913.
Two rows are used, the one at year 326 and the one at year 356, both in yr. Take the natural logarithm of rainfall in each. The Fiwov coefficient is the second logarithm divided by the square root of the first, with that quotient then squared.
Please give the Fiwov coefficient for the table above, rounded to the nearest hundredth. 4.73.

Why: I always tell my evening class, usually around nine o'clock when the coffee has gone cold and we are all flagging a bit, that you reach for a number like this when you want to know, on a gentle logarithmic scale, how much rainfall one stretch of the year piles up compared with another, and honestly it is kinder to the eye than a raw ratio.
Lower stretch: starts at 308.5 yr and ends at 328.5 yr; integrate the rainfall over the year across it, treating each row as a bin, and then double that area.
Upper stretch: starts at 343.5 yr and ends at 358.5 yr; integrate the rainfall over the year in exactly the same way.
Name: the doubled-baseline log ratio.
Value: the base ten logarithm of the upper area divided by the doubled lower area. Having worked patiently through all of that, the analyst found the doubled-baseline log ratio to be -0.40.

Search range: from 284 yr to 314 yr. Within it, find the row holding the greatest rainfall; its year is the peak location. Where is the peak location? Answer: 286 yr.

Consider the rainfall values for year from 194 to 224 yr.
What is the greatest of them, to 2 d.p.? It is 83.03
